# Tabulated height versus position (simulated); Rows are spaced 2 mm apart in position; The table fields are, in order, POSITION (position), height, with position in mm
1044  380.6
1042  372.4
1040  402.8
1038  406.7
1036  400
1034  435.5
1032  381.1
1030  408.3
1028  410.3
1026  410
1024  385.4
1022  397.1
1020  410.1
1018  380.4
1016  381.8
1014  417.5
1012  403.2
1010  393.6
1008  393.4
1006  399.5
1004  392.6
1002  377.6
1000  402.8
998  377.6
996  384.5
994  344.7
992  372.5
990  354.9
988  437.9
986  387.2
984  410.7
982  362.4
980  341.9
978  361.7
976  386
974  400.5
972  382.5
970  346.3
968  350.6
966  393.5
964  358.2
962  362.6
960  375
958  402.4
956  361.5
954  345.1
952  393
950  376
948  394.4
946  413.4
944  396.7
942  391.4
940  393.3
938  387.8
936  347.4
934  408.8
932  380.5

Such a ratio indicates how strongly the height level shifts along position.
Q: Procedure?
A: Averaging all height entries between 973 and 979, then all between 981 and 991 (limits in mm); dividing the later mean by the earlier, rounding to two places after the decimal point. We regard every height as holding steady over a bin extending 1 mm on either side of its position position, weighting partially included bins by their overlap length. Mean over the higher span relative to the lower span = 1.02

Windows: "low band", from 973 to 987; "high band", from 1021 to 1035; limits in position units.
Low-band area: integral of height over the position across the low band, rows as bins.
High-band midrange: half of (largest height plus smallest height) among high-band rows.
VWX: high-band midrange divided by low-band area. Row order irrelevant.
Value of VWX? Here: 0.0770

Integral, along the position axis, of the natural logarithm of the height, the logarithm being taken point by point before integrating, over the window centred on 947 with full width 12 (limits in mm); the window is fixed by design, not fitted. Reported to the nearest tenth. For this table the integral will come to 71.7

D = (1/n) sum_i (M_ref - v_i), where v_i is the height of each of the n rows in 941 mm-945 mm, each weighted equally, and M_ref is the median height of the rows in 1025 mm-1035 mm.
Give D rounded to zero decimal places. 16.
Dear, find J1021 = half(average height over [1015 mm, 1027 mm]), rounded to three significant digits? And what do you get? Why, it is 197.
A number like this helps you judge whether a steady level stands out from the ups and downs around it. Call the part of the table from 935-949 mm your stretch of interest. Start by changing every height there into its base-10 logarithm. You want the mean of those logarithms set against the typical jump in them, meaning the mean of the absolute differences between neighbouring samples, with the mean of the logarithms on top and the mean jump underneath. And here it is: 155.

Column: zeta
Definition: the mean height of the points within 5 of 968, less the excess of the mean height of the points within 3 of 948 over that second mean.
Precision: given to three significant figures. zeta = 338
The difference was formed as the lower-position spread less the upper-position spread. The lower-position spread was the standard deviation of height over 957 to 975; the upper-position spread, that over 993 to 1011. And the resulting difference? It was 4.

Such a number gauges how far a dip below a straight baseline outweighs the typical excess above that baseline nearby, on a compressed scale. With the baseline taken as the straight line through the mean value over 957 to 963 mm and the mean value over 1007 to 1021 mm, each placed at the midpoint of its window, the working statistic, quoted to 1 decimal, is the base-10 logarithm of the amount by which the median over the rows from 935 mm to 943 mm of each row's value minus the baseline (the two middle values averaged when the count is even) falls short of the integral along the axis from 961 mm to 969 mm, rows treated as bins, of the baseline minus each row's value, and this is 2.0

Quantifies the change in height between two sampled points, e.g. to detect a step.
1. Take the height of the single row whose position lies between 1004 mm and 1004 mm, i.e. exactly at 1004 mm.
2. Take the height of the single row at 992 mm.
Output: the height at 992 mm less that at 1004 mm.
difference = -20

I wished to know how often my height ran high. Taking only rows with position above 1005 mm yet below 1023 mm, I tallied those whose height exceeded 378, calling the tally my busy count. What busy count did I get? 9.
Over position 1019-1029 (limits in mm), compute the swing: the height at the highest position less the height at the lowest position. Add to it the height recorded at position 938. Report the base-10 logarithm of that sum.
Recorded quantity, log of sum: 2.59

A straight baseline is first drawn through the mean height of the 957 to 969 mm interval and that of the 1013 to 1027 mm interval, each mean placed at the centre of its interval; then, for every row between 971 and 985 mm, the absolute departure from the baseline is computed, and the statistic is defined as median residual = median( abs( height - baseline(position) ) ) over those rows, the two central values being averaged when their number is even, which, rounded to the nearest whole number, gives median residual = 19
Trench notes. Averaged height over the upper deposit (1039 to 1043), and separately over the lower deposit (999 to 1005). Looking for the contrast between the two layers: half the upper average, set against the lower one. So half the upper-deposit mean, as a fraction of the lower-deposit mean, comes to 0.496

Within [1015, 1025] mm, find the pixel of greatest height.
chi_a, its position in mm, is 1020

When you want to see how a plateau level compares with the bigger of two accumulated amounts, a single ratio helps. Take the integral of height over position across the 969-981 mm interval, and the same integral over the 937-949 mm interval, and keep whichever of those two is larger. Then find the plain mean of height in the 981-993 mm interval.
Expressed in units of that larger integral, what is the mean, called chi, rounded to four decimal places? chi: 0.0815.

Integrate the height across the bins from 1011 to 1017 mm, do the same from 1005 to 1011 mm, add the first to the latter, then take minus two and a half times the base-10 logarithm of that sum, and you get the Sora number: -9.20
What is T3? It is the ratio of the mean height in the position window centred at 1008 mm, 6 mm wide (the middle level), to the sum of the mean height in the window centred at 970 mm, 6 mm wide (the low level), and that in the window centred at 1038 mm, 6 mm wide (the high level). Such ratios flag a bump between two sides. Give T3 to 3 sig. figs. 0.518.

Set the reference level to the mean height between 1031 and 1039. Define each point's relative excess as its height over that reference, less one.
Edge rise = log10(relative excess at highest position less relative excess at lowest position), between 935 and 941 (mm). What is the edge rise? -0.95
